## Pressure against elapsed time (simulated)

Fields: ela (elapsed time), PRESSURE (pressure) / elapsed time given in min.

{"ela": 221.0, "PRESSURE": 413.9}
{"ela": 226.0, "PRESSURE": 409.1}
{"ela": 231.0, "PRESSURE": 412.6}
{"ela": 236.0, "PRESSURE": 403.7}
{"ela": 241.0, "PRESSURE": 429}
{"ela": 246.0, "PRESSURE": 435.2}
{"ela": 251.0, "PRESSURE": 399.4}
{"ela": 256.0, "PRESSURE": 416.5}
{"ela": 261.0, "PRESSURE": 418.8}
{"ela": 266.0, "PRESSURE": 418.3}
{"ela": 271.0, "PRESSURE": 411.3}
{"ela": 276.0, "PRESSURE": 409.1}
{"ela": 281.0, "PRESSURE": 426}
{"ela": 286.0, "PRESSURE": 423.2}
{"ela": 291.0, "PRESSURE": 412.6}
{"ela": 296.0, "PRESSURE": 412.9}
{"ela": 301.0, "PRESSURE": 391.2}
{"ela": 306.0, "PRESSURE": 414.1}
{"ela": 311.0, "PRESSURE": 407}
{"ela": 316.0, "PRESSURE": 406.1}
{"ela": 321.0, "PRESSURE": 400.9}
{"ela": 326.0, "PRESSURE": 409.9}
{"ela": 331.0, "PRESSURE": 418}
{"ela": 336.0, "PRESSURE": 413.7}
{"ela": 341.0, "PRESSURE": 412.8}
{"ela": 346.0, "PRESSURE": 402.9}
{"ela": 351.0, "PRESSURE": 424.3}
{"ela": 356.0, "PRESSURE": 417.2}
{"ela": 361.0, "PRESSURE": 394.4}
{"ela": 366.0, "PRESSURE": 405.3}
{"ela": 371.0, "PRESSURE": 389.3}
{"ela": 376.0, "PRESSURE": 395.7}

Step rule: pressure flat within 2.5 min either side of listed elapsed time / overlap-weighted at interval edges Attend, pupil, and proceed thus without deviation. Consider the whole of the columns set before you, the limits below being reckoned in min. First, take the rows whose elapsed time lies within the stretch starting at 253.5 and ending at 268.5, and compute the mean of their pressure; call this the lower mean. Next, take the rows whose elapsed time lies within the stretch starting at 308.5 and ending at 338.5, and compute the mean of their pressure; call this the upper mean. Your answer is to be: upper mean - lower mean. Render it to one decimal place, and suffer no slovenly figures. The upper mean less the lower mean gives -8.6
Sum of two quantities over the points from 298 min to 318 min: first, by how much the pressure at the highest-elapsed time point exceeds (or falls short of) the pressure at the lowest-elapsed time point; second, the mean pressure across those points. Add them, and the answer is 420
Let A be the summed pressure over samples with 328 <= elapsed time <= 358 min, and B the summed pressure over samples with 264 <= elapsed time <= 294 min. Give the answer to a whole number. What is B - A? 12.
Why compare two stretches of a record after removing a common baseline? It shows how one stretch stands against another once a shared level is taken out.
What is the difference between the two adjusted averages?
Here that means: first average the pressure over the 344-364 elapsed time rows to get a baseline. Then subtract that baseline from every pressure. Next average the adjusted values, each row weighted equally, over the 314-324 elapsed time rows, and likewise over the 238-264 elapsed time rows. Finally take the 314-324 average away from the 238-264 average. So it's 16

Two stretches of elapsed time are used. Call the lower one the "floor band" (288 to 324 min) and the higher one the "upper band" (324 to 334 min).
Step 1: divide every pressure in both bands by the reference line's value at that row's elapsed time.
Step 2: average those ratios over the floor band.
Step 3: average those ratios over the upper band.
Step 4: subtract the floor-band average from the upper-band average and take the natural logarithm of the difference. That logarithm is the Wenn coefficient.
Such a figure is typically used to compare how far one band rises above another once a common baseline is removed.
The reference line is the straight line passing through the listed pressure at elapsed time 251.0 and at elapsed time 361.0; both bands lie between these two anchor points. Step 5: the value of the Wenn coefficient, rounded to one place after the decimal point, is -3.8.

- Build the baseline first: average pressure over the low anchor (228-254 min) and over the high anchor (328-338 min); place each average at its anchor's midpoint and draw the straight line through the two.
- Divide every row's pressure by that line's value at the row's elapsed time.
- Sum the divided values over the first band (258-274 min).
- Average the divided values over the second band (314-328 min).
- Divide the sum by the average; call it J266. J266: 3.08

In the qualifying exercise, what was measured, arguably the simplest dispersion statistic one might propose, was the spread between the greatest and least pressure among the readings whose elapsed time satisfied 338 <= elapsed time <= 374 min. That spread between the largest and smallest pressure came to 35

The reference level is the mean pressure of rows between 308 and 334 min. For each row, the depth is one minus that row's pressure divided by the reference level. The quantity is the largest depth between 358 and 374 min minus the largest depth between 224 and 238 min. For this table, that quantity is 0.04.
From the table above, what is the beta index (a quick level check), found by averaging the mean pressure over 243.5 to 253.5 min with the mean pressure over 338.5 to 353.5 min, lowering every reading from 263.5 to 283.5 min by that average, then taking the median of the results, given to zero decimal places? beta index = -1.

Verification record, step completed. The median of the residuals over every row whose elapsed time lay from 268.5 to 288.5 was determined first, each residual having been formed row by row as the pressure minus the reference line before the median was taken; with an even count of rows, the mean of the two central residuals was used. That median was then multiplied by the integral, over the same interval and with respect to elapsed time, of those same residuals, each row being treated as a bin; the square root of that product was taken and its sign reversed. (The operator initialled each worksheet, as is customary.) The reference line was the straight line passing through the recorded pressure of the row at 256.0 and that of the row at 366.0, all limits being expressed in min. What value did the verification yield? -14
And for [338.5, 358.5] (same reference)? -34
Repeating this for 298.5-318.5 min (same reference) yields -23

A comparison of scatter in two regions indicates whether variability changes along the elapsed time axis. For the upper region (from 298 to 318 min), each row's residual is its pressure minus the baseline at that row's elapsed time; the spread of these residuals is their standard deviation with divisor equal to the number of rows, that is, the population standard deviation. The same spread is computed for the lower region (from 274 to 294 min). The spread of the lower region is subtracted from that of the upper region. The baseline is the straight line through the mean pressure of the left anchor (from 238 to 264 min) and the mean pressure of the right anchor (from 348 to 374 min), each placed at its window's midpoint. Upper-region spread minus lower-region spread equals 2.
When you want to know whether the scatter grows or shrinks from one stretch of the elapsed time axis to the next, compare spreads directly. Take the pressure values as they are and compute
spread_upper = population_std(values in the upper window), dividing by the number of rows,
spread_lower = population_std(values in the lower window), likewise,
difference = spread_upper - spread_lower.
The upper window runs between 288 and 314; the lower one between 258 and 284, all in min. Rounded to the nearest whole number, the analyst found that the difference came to 3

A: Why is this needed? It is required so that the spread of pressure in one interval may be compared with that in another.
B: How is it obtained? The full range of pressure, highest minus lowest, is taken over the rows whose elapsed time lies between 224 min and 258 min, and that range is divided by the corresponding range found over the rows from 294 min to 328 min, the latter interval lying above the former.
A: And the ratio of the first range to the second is 1.6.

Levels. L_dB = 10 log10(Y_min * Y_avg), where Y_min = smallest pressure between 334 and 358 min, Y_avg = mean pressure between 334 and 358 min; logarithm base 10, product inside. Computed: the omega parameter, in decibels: 52.22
